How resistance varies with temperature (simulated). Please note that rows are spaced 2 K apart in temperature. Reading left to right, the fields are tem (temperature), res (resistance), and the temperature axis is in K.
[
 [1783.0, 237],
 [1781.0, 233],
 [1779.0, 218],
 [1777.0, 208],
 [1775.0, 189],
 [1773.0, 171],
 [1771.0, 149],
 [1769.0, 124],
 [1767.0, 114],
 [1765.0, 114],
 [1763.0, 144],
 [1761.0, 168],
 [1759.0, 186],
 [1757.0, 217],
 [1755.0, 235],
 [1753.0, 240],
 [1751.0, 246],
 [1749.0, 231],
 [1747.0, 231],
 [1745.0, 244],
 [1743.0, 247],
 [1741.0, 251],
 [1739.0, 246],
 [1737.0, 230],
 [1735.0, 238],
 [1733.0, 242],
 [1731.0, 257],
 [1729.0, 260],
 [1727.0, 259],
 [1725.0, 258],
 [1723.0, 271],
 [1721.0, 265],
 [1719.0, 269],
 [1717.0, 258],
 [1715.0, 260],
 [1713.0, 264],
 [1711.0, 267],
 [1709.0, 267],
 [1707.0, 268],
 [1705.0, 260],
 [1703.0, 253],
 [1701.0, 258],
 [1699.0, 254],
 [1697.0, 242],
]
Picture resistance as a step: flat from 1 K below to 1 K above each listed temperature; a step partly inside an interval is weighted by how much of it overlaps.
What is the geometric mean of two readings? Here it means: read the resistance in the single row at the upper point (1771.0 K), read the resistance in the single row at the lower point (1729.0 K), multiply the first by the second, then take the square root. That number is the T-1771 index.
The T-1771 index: 197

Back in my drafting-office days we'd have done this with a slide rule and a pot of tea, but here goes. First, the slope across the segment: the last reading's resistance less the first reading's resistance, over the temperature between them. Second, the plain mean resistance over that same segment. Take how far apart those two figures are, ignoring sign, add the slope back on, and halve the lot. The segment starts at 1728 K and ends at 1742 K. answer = 123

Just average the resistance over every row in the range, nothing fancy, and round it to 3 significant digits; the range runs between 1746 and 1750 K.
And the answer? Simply 231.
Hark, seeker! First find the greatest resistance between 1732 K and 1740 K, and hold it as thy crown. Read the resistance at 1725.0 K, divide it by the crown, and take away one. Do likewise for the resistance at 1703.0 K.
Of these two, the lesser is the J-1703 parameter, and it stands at 0.028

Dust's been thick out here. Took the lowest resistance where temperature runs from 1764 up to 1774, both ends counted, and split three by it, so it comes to 0.0263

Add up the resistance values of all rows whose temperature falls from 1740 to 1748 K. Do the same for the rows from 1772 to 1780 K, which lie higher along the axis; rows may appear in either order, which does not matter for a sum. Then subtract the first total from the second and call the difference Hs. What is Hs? -187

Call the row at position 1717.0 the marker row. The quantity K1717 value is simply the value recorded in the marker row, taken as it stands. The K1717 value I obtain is 258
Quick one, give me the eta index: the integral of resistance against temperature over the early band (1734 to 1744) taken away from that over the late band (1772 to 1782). -386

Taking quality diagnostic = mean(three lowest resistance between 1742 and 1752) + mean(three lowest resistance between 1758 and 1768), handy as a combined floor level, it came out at 359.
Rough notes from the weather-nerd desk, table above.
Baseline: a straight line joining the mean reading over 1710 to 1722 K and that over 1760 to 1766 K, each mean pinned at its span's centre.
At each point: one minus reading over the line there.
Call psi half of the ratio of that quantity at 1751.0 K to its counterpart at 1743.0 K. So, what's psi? 0.77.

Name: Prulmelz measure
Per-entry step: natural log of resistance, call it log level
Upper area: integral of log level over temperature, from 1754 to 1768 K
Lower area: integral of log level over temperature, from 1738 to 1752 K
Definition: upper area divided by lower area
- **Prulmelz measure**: 0.927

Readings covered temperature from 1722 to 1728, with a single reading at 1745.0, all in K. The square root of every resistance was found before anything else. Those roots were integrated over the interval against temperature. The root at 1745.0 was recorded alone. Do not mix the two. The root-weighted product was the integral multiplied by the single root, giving 1519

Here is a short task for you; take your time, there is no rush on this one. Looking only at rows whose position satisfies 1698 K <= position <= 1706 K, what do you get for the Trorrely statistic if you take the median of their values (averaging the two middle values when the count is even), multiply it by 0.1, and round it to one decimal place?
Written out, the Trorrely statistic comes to 25.6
